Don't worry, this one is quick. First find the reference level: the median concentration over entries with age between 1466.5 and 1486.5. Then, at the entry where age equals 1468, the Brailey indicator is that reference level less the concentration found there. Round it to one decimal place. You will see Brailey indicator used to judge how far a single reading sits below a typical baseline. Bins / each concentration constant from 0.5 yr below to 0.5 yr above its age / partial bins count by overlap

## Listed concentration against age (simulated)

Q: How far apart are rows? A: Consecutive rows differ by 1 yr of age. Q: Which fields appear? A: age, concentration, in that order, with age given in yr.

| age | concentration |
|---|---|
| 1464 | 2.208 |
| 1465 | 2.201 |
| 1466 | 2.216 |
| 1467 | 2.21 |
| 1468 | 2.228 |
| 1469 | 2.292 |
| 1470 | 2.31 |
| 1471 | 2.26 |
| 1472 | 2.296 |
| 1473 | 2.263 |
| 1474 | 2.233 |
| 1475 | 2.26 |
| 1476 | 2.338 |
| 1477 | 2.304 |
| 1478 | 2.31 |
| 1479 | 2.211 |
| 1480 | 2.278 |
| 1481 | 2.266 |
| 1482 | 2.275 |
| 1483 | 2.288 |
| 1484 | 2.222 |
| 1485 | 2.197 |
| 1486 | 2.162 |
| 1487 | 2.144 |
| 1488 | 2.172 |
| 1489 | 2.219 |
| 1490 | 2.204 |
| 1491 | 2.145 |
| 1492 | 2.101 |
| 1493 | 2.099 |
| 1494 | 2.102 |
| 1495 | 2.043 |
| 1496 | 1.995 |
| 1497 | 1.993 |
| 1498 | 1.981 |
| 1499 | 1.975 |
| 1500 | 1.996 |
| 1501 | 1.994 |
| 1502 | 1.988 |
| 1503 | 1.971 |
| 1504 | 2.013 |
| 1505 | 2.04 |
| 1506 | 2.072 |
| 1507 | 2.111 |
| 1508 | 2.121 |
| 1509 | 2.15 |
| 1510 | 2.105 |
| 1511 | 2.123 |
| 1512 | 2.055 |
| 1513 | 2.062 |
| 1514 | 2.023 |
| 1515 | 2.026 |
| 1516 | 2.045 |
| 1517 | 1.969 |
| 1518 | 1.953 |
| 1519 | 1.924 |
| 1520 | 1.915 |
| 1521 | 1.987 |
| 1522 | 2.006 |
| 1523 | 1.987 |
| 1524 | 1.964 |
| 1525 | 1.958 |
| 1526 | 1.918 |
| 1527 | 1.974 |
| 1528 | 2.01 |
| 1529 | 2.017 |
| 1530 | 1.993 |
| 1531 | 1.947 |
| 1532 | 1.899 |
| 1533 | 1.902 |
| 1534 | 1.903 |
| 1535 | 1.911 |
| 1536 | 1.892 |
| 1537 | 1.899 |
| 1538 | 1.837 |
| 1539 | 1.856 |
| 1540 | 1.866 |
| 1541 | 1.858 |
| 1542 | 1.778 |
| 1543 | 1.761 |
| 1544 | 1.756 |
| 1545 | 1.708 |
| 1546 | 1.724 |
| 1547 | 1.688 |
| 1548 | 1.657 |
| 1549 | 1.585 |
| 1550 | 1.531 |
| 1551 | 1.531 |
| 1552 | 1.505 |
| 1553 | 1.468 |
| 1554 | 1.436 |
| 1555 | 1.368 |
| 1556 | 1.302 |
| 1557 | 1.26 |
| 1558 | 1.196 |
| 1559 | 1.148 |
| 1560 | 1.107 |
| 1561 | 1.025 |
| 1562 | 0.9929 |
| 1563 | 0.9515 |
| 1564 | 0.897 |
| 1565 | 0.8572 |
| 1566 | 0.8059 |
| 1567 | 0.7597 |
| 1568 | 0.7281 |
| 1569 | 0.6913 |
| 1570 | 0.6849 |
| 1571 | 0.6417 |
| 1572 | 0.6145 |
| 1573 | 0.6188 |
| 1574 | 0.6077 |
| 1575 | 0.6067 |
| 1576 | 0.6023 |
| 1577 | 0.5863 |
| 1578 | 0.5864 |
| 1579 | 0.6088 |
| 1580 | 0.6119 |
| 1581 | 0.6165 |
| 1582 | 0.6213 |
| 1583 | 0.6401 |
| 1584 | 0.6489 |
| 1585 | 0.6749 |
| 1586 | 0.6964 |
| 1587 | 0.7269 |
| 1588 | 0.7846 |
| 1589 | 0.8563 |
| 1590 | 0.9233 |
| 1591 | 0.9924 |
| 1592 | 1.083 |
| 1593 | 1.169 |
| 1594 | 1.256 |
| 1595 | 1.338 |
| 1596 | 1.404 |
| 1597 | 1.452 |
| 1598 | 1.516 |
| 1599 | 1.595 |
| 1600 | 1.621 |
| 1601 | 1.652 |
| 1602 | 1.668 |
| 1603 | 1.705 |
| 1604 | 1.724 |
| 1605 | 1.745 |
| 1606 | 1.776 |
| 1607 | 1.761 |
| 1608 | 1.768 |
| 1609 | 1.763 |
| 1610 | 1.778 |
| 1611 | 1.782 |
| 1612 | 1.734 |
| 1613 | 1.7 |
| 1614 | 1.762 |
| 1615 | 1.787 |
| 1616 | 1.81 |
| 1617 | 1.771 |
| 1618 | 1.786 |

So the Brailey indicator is 0.0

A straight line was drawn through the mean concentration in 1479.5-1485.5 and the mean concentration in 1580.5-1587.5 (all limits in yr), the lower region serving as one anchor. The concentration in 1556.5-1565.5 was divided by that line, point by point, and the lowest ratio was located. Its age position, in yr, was 1565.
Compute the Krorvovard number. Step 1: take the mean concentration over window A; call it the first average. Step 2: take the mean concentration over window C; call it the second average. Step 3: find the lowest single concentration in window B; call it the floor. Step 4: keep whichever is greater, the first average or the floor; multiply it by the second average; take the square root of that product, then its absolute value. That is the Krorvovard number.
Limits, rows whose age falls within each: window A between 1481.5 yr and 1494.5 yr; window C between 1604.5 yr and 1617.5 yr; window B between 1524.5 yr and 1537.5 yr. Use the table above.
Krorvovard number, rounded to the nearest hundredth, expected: 1.96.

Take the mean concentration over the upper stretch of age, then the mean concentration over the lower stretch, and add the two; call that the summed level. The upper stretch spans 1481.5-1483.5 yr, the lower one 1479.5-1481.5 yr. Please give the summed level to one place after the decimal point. 4.6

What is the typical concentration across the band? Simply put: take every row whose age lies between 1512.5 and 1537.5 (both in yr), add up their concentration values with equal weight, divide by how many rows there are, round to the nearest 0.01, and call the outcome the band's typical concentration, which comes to 1.96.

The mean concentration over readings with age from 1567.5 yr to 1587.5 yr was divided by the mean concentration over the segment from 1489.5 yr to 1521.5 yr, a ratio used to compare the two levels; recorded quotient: 0.3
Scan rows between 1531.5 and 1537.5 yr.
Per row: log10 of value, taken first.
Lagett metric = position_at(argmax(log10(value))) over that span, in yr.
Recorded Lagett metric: 1535 yr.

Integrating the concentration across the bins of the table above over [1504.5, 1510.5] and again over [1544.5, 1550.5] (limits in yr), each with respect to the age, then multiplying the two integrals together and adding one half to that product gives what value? 125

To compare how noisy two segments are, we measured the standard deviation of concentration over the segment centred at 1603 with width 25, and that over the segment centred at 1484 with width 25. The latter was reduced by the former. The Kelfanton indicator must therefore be -0.15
